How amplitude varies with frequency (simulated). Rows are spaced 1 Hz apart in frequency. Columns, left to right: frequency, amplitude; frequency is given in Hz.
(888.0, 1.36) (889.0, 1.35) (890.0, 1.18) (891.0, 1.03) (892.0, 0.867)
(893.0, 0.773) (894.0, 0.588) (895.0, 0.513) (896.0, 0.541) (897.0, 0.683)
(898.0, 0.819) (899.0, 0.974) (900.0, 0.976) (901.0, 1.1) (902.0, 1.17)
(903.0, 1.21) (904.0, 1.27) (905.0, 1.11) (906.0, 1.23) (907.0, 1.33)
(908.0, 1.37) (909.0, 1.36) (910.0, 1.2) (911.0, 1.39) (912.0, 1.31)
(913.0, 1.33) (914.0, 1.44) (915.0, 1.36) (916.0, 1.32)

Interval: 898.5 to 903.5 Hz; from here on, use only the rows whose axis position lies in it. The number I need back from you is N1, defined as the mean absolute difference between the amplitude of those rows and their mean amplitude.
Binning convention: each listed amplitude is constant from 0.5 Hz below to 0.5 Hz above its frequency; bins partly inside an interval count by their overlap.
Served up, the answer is 0.09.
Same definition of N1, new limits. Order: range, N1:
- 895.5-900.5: 0.15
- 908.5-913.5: 0.05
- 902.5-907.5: 0.06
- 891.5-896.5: 0.13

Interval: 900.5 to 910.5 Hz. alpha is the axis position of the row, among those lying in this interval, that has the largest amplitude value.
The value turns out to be 908.0 Hz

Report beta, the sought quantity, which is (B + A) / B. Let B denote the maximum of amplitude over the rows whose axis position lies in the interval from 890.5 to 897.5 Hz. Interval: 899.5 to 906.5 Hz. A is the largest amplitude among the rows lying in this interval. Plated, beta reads 2.23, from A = 1.27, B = 1.03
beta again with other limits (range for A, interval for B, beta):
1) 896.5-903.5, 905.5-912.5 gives 1.87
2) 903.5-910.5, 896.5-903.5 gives 2.13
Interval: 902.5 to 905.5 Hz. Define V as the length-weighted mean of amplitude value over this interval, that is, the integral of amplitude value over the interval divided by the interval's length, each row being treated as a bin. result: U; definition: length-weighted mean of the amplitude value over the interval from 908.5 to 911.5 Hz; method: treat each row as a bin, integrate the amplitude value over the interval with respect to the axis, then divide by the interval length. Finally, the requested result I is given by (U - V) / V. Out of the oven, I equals 0.1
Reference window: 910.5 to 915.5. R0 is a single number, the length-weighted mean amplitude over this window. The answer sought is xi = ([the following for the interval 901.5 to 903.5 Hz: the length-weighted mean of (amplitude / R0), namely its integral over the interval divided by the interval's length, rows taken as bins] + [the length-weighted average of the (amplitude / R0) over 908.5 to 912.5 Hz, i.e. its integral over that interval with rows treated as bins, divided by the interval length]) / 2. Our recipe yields 0.92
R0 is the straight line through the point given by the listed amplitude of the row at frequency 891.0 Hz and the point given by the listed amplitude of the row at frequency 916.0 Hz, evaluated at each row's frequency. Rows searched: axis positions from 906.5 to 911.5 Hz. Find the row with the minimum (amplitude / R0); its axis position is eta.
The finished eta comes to 910.0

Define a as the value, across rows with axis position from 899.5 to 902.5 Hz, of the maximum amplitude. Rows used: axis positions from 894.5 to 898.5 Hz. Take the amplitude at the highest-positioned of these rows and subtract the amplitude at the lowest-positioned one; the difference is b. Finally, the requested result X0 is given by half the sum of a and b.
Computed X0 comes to 0.74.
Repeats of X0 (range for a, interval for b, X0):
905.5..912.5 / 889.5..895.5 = 0.36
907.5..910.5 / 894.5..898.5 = 0.84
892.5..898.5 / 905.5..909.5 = 0.47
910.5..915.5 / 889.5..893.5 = 0.52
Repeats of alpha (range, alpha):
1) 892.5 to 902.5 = 902.0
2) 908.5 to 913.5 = 911.0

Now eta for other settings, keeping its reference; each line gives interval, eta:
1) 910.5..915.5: 912.0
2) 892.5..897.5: 895.0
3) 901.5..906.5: 905.0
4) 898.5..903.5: 900.0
